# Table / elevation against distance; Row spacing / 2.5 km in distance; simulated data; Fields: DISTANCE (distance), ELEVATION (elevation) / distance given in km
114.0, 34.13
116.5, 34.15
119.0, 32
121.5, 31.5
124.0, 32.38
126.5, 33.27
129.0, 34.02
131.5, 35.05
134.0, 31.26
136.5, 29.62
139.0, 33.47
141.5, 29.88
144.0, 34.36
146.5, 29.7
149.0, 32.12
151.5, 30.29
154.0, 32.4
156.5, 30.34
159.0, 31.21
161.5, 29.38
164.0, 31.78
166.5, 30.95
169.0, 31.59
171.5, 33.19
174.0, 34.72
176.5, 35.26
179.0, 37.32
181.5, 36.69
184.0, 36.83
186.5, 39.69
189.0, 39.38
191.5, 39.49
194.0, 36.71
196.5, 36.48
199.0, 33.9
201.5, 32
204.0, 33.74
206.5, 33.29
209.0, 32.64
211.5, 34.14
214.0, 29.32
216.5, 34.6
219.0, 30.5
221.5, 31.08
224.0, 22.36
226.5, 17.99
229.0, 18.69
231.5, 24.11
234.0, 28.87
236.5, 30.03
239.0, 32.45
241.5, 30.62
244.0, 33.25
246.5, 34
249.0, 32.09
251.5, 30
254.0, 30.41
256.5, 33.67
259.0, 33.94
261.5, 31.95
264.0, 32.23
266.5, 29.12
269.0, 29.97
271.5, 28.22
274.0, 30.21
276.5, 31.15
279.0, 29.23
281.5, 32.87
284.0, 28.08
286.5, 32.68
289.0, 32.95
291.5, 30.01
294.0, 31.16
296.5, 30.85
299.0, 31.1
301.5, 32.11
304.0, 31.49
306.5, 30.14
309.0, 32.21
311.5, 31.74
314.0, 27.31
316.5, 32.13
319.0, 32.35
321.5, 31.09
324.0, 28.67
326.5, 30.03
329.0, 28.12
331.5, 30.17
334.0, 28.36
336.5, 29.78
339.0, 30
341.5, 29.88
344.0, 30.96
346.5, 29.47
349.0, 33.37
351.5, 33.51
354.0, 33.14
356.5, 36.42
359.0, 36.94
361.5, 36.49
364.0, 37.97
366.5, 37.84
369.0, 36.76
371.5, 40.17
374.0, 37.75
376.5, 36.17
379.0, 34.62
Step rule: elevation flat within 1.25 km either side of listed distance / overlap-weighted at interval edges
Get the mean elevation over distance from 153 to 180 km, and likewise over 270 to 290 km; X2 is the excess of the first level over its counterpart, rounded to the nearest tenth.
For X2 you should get 1.9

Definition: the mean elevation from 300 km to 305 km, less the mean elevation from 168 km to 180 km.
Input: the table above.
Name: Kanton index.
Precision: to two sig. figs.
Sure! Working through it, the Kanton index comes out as -2.6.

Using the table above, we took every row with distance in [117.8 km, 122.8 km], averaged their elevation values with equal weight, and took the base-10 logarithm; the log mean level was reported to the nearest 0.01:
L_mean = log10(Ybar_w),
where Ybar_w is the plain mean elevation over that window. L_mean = 1.50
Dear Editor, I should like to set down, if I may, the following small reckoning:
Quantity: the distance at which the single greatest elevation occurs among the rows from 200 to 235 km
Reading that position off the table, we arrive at 216.5 km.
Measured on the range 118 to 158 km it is 131.5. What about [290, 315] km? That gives 309.0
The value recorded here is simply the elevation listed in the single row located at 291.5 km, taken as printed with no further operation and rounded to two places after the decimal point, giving 30.01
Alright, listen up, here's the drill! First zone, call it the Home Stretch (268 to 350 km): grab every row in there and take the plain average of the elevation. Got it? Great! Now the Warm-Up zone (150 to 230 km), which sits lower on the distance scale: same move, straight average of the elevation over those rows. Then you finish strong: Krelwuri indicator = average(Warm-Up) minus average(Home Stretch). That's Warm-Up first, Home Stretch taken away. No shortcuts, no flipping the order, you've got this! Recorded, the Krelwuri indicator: 2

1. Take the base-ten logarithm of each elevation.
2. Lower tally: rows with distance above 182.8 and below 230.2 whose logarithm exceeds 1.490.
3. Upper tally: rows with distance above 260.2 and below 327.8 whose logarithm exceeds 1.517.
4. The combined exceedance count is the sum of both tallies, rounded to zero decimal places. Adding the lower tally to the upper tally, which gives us 15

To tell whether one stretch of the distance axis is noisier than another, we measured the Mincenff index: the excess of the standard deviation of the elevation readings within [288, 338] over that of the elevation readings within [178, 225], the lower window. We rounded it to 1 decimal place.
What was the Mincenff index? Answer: -2.6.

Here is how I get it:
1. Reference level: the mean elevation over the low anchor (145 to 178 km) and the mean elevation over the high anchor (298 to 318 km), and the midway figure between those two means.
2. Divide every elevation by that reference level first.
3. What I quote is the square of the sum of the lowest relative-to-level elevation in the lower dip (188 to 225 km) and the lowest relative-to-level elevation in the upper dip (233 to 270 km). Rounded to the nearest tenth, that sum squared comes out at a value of 2.7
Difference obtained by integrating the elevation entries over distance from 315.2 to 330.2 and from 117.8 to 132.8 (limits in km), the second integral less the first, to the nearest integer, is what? 40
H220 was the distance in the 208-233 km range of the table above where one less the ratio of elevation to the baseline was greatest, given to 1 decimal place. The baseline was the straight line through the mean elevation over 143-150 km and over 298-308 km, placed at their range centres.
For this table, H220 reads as 226.5 km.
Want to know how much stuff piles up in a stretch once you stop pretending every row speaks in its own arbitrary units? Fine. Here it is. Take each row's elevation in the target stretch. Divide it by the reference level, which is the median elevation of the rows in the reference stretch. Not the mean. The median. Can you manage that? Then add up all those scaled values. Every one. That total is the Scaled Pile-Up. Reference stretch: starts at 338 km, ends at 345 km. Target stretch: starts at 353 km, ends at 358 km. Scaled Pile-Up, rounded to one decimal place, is 2.3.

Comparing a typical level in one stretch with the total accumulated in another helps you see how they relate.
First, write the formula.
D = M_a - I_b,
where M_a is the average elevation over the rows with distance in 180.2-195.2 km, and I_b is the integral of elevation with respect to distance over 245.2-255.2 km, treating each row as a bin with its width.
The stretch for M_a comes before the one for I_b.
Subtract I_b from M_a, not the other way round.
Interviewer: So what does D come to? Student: -278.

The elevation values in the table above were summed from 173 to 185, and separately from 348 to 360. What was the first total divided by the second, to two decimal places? 1.04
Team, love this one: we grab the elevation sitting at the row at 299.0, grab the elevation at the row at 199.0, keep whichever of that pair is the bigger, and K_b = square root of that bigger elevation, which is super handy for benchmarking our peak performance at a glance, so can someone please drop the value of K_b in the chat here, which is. 5.82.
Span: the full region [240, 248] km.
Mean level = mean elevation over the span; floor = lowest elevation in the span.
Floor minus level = -2.0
